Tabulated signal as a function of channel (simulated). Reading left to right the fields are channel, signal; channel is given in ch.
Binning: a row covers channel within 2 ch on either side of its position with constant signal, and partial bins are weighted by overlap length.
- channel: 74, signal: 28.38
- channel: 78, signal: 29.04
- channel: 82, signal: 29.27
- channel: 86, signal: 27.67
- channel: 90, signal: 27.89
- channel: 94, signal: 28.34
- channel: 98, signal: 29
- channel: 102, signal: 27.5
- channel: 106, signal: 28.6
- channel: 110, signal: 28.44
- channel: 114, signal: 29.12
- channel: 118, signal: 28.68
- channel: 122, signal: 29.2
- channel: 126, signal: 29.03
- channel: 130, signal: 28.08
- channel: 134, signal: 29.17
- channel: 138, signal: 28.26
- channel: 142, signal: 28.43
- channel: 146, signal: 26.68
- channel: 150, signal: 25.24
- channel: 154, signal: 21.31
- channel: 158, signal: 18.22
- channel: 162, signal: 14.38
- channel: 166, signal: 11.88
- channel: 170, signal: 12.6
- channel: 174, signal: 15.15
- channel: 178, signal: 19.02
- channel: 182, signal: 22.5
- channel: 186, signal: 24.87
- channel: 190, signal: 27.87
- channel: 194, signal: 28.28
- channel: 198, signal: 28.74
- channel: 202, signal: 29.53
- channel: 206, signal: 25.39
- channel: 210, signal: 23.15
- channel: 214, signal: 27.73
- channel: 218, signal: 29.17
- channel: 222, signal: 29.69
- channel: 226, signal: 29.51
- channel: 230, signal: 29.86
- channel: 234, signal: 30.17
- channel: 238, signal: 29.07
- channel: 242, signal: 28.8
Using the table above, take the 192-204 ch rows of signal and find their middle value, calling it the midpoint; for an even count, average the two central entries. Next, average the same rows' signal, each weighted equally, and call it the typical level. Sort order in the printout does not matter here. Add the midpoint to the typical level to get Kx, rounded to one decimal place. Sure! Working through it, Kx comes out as 57.6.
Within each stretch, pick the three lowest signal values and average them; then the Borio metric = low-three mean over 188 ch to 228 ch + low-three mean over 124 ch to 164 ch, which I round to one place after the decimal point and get 43.4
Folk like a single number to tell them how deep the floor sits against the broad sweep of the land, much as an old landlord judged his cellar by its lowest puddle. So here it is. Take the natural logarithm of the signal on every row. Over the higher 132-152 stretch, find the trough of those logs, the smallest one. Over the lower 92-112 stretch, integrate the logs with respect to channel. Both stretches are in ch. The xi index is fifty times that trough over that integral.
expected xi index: 2.41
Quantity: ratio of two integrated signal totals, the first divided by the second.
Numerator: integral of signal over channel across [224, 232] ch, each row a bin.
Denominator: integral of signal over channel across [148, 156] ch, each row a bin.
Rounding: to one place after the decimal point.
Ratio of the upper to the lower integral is 1.3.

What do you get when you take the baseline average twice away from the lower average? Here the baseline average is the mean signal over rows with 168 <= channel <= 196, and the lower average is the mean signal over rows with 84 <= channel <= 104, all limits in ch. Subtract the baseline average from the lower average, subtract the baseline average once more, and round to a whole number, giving -15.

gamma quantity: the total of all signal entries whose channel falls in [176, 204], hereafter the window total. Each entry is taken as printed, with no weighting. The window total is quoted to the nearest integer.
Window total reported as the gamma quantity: 181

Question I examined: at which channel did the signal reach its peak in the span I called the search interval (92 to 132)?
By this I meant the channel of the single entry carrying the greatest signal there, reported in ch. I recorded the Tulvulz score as 122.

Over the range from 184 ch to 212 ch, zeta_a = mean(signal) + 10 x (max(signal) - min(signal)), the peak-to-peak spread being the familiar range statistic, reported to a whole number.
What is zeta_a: 91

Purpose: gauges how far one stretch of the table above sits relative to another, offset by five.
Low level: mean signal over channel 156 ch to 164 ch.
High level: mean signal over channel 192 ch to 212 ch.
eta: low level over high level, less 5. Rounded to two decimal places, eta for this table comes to -4.40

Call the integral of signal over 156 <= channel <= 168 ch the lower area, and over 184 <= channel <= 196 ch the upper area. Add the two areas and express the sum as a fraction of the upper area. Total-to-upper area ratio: 1.55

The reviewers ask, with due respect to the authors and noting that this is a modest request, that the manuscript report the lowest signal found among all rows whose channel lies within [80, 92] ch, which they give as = 27.67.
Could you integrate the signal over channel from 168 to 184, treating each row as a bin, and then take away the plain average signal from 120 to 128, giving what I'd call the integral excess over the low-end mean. 248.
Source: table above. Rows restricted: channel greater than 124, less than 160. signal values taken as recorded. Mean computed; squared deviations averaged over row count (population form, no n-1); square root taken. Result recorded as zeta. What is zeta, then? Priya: 4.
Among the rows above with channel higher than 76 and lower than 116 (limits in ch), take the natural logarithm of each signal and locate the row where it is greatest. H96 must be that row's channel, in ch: 82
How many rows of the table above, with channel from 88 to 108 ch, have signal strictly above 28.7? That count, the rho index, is 1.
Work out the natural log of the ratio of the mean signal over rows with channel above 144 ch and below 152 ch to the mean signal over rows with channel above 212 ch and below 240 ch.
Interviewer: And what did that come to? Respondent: -0.12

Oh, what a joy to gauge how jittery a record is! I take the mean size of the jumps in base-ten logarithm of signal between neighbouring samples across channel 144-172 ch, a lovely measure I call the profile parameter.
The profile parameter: 0.063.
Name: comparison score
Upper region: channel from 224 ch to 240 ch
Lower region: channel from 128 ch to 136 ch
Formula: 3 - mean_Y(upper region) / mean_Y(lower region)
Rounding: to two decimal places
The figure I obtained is 1.96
